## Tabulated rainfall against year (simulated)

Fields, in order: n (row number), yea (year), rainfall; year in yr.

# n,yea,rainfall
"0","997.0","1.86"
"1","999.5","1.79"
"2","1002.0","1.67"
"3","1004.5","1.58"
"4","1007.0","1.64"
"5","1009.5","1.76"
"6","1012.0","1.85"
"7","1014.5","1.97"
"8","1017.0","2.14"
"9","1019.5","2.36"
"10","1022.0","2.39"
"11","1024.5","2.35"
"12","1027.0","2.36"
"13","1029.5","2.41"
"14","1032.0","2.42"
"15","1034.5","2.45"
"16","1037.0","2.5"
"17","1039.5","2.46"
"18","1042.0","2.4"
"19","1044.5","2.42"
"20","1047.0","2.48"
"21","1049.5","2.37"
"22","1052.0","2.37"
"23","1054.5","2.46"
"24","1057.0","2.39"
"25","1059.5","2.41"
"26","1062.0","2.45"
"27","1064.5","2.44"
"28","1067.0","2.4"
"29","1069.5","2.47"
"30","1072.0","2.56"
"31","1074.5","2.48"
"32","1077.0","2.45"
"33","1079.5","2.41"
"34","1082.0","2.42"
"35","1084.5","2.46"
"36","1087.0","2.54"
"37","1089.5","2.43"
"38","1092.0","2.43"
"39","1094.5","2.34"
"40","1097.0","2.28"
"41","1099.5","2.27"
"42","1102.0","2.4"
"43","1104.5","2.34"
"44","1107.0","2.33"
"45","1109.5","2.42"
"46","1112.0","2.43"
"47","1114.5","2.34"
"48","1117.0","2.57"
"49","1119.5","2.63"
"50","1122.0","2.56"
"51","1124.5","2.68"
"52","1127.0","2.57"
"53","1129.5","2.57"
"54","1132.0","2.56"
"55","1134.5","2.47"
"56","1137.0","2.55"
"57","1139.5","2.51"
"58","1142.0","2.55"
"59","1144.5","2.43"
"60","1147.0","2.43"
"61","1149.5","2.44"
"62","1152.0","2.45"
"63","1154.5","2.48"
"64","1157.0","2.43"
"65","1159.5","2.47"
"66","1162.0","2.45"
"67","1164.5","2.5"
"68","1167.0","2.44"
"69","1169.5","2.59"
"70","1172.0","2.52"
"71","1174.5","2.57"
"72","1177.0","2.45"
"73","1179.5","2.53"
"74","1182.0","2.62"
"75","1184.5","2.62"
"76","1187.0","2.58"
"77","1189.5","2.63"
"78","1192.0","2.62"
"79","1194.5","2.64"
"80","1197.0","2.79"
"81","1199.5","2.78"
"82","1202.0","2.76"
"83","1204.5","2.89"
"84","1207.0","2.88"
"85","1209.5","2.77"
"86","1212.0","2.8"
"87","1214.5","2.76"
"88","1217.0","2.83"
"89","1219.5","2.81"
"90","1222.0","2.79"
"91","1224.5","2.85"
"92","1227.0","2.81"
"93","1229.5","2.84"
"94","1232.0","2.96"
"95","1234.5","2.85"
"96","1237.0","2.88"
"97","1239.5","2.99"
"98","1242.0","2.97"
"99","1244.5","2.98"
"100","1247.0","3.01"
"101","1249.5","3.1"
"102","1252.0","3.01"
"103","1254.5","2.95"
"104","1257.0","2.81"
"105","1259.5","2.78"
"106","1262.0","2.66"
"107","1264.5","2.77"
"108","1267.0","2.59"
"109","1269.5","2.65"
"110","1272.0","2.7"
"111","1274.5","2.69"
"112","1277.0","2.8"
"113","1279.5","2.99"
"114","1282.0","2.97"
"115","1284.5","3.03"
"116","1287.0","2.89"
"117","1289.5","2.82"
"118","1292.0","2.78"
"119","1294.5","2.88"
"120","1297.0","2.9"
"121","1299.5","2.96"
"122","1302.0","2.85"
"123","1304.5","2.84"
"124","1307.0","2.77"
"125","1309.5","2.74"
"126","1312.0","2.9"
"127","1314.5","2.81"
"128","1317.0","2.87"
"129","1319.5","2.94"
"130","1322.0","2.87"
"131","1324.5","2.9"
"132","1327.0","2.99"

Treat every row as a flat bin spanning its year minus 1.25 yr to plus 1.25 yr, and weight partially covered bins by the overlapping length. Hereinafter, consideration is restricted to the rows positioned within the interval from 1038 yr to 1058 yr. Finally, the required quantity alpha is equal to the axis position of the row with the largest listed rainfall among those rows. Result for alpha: 1047.0 yr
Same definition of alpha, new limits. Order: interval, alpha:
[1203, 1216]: 1204.5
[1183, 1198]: 1197.0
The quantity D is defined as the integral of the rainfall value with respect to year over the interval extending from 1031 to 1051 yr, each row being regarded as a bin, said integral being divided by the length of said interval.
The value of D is 2.44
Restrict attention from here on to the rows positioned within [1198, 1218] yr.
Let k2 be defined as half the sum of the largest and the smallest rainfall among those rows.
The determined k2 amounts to 2.8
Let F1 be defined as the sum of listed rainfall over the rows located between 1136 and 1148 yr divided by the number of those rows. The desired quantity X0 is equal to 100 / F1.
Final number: 40.1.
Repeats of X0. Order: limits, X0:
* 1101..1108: 42.4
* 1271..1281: 35.8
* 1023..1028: 42.5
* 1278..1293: 34.3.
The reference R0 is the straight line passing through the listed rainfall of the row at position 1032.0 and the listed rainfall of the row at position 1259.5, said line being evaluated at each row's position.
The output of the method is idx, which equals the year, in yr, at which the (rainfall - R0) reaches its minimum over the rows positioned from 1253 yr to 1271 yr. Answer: 1267.0 yr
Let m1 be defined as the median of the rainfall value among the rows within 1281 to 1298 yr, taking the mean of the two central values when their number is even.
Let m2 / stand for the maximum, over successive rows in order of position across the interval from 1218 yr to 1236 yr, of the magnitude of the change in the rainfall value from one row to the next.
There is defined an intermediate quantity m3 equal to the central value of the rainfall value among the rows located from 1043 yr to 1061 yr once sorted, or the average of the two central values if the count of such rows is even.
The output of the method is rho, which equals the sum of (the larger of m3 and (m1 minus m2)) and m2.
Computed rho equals 2.9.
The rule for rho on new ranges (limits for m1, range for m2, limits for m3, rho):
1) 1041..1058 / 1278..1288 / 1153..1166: 2.6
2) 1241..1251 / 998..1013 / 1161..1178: 3.0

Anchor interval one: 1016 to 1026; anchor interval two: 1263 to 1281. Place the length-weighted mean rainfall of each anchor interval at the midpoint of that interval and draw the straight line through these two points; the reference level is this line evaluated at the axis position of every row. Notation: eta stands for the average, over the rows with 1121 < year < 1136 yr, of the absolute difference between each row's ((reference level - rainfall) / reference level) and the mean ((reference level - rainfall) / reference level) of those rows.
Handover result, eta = 0.017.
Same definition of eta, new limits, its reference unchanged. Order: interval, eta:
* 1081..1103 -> 0.031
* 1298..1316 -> 0.022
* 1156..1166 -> 0.008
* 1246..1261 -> 0.039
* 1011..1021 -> 0.072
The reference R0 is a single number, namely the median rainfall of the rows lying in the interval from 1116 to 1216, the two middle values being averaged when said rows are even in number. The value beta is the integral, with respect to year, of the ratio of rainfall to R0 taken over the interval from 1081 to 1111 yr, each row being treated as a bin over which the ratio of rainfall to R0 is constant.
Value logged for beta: 27.9 yr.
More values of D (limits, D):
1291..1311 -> 2.84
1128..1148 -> 2.51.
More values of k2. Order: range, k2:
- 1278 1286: 3.0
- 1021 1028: 2.4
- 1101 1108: 2.4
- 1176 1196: 2.5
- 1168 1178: 2.5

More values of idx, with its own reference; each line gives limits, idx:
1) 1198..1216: 1214.5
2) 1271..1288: 1274.5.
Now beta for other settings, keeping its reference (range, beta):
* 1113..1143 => 29.7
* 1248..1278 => 32.6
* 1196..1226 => 32.8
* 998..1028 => 23.2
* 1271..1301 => 33.5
